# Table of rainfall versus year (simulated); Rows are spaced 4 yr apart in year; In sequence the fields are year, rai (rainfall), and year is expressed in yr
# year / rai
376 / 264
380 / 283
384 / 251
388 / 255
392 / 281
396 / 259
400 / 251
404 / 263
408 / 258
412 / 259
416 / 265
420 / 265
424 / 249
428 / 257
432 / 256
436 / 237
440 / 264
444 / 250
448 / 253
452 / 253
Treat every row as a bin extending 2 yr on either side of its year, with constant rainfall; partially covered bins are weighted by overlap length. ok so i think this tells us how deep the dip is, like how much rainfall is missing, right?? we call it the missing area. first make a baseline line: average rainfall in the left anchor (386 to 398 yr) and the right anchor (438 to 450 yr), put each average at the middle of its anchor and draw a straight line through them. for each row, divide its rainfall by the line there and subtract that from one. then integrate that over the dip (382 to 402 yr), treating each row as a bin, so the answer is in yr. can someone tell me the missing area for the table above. 0.4 yr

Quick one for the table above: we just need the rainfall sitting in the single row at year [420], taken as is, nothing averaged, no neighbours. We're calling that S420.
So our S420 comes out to 265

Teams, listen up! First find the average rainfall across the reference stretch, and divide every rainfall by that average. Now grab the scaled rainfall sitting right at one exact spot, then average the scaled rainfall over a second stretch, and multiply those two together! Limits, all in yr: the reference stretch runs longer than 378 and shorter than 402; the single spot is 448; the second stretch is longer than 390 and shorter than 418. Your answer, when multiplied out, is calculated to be 0.957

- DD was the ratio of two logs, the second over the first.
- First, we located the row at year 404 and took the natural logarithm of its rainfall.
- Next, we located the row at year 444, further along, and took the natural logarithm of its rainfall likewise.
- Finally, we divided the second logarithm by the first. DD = 0.99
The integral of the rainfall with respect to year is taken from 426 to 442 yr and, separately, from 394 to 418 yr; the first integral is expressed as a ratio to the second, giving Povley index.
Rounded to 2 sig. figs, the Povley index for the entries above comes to 0.65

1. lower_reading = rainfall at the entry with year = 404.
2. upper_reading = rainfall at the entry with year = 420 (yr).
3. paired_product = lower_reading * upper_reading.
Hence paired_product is 69695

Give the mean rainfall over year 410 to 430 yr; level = 259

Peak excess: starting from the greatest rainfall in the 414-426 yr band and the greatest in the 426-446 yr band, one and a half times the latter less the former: 131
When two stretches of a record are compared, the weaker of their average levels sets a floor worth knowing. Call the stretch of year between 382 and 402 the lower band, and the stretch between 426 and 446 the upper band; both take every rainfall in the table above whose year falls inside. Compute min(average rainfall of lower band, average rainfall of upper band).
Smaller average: 253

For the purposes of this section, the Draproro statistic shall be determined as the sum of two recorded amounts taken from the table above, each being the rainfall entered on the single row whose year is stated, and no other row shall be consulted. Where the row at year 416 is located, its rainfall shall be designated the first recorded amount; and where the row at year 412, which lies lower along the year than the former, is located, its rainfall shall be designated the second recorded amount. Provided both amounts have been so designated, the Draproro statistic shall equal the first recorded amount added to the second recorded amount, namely 524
